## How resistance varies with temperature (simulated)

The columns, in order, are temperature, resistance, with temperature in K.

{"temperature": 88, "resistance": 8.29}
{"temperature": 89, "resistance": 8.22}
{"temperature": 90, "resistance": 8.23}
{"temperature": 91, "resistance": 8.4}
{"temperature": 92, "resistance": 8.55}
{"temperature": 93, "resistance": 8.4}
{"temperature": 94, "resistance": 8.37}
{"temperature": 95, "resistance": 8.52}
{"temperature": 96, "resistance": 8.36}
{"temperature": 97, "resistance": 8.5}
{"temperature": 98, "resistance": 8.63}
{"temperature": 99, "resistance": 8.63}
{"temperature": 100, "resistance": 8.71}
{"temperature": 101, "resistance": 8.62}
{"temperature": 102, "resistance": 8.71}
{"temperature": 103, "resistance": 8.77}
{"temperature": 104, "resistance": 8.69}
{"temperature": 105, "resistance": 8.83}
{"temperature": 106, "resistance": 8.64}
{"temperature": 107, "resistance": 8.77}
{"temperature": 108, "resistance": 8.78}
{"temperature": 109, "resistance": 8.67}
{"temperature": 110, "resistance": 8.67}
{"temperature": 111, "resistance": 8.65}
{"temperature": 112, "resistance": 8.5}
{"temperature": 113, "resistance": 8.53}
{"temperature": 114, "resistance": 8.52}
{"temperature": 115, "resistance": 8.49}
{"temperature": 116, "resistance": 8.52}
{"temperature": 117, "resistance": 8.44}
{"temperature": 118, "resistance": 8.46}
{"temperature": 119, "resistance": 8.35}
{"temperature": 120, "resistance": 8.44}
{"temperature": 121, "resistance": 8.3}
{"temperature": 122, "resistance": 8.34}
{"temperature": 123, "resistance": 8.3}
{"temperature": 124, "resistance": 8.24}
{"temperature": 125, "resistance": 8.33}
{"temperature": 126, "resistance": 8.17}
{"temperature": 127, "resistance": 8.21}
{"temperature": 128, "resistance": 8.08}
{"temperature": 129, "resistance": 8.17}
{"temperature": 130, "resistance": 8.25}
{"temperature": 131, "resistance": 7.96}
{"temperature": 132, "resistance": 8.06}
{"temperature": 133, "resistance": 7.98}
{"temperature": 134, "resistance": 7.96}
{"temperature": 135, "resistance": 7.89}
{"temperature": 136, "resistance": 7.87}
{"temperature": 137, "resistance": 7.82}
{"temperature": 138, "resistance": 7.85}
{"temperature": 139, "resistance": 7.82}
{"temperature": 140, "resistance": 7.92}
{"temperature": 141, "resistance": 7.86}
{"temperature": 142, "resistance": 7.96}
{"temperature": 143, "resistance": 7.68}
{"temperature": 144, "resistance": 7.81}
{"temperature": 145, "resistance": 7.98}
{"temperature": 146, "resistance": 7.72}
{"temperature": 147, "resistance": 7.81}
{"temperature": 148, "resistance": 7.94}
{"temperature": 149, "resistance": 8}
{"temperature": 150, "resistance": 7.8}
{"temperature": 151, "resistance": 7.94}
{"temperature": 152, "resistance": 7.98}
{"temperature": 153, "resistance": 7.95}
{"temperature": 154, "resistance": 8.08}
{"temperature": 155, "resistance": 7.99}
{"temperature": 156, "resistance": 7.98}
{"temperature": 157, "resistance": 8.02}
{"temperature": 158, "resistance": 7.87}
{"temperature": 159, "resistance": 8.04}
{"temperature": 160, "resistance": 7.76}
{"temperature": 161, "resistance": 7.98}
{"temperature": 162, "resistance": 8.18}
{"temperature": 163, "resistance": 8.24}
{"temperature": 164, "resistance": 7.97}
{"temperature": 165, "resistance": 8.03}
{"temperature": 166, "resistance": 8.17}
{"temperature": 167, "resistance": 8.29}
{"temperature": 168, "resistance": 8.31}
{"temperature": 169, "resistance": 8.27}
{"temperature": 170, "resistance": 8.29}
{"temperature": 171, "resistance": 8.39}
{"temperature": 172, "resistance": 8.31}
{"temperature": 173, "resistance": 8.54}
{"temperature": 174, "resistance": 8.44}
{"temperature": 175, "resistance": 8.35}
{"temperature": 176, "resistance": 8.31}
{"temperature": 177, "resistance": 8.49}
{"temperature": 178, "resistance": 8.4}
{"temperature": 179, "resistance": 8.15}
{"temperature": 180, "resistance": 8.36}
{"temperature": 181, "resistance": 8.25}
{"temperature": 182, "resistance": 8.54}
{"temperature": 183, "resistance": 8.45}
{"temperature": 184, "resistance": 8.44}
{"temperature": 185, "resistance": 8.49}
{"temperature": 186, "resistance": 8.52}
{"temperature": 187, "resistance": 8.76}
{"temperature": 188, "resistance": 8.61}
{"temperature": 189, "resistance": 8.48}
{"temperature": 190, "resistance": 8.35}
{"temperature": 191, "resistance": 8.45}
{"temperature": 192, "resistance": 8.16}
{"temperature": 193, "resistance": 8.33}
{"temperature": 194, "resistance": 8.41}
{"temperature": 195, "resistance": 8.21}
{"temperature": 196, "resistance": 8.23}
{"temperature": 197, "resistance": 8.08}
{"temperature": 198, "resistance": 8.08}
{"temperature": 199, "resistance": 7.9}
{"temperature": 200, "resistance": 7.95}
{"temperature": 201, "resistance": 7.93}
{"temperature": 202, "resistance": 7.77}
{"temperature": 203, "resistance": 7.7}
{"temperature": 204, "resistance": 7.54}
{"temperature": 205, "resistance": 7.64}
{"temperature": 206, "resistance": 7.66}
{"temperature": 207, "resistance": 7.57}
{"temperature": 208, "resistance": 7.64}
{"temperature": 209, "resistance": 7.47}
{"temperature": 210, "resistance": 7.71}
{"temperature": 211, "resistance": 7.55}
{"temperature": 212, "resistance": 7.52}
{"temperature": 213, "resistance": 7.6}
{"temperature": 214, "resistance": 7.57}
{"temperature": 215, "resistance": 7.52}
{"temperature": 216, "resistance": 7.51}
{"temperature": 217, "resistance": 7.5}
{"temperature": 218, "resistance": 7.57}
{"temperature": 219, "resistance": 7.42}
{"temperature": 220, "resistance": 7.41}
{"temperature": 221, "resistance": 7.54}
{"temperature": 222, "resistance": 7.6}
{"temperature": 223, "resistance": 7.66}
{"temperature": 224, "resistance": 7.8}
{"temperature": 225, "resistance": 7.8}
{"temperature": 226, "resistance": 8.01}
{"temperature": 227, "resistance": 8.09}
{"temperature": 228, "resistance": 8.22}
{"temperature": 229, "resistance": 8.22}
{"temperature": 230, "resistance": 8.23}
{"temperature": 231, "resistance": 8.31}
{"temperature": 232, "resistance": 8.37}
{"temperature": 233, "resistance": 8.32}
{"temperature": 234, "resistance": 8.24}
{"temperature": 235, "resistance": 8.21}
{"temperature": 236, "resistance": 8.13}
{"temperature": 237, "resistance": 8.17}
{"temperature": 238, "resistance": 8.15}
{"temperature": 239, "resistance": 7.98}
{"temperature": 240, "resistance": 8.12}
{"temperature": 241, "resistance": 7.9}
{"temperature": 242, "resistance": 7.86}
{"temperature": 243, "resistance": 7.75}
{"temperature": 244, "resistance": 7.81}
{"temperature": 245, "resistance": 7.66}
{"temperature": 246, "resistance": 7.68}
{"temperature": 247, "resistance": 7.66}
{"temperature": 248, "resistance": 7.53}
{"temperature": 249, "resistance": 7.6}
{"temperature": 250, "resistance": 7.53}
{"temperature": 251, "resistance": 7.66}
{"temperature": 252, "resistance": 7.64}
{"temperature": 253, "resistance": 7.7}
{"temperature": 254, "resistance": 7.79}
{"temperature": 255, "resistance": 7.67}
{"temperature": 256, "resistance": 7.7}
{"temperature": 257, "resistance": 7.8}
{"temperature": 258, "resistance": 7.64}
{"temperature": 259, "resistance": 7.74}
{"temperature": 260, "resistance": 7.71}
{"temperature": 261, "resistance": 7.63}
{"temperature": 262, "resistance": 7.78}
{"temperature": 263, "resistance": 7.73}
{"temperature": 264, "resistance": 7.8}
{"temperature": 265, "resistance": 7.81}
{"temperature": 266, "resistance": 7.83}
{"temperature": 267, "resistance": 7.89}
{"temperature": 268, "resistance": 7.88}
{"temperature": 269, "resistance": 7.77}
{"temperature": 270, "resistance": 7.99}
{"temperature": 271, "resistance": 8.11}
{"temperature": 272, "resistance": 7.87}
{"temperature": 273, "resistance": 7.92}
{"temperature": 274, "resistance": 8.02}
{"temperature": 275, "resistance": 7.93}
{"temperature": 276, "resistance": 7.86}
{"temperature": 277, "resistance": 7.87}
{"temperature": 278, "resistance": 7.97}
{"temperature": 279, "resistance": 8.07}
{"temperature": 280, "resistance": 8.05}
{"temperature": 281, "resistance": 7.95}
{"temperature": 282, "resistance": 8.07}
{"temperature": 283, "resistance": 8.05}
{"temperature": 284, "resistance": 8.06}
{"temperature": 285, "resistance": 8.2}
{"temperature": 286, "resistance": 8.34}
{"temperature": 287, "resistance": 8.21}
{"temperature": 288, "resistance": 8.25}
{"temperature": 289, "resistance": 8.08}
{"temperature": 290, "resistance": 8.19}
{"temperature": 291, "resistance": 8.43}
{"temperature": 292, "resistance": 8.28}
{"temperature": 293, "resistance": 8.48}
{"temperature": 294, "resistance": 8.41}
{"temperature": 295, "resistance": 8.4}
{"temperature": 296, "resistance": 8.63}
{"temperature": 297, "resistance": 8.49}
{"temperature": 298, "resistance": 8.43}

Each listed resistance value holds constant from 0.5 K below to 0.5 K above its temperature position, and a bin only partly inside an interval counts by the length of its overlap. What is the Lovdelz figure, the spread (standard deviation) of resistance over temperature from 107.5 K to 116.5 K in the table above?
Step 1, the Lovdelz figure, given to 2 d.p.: 0.10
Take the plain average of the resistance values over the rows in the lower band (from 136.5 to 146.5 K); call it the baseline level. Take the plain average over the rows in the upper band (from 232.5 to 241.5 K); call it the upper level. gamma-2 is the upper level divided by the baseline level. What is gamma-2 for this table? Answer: 1.04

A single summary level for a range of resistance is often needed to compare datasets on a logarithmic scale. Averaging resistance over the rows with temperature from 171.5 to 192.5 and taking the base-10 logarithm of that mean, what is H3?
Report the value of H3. 0.925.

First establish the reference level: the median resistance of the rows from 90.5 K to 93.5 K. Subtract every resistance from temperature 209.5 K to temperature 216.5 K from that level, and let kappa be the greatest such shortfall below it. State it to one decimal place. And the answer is 0.9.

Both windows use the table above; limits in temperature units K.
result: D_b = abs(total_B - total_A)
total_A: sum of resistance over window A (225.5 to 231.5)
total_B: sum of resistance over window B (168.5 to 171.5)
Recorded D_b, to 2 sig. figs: 24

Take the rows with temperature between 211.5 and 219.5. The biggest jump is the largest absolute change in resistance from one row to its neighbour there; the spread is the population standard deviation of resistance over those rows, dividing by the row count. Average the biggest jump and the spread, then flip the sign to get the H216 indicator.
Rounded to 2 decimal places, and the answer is -0.10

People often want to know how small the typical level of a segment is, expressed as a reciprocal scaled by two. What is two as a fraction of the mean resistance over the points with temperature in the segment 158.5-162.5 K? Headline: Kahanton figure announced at 0.250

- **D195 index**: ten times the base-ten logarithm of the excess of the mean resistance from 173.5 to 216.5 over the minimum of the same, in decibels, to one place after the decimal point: -2.2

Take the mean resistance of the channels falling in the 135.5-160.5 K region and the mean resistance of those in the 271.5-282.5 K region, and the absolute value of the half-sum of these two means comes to 7.93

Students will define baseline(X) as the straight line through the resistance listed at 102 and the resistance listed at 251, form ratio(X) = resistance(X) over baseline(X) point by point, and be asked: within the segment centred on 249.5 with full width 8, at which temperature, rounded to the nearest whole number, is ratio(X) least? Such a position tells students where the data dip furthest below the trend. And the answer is 248 K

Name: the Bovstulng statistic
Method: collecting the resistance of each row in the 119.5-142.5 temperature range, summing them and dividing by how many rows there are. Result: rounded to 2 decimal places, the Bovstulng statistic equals 8.08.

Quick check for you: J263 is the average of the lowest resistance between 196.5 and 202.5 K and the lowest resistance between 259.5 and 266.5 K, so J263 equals 7.70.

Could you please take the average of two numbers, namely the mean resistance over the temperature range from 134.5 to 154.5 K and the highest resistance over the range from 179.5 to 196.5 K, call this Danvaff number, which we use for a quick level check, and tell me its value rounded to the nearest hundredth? 8.32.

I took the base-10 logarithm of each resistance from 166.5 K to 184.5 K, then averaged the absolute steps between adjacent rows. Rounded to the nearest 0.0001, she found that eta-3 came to 0.0060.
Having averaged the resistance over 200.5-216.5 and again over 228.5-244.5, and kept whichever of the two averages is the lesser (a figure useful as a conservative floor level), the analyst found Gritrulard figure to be 7.62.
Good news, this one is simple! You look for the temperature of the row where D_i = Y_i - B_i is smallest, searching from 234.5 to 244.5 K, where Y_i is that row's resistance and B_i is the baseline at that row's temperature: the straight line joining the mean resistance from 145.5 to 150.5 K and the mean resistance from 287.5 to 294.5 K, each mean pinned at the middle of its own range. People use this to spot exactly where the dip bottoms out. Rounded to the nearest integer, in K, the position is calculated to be 243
